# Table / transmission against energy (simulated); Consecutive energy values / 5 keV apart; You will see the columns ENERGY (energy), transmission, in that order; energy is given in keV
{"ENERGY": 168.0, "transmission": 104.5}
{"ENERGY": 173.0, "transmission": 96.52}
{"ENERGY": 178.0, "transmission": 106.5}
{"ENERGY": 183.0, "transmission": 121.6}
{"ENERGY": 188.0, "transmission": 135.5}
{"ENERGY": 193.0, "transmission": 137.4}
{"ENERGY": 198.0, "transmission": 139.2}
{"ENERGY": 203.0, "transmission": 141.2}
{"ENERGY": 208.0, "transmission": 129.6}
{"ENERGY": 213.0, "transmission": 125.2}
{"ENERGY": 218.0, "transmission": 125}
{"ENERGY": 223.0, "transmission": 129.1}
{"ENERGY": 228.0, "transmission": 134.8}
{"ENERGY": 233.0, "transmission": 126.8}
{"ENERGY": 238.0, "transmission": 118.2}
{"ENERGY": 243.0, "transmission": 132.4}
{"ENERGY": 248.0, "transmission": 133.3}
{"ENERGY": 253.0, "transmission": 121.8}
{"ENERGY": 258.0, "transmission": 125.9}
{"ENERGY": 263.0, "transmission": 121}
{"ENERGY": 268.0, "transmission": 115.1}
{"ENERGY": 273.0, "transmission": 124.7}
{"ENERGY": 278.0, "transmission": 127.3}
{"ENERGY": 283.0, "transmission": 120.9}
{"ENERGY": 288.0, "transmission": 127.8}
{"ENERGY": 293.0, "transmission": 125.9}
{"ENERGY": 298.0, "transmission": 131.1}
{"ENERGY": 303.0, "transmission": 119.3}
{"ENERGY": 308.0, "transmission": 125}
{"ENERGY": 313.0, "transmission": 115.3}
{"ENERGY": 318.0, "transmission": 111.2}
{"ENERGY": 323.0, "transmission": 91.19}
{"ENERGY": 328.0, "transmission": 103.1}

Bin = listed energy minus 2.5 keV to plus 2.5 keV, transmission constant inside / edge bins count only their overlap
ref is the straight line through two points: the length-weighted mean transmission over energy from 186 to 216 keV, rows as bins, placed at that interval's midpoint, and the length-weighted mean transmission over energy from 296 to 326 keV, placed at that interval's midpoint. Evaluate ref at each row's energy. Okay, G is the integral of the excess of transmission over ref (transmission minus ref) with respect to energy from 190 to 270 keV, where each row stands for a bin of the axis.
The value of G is -60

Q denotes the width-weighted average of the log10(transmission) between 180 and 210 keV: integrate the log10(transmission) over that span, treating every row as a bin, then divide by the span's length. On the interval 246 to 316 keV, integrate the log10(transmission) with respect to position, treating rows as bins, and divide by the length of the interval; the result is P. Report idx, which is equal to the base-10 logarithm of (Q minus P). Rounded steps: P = 2.09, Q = 2.13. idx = -1.48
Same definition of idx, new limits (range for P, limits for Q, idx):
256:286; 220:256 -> -1.73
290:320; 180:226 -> -1.48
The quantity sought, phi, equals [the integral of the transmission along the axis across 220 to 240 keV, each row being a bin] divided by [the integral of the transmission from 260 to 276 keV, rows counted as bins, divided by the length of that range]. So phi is 21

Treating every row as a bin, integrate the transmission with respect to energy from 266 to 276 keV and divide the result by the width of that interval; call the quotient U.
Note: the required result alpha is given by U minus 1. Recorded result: 120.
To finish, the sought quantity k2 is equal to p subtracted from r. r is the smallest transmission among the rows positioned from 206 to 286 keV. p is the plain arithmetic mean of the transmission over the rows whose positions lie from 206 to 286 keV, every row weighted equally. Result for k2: -10.6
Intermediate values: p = 126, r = 115.1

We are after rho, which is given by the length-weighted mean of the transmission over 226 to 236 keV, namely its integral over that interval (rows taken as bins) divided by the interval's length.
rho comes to 130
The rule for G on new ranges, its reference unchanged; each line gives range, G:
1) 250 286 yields -2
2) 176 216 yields -225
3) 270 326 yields 136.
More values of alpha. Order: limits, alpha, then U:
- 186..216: 134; 135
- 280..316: 122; 123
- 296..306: 124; 125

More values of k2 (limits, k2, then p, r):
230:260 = -8.2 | 126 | 118.2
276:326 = -28.3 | 119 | 91.19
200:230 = -5.8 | 131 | 125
